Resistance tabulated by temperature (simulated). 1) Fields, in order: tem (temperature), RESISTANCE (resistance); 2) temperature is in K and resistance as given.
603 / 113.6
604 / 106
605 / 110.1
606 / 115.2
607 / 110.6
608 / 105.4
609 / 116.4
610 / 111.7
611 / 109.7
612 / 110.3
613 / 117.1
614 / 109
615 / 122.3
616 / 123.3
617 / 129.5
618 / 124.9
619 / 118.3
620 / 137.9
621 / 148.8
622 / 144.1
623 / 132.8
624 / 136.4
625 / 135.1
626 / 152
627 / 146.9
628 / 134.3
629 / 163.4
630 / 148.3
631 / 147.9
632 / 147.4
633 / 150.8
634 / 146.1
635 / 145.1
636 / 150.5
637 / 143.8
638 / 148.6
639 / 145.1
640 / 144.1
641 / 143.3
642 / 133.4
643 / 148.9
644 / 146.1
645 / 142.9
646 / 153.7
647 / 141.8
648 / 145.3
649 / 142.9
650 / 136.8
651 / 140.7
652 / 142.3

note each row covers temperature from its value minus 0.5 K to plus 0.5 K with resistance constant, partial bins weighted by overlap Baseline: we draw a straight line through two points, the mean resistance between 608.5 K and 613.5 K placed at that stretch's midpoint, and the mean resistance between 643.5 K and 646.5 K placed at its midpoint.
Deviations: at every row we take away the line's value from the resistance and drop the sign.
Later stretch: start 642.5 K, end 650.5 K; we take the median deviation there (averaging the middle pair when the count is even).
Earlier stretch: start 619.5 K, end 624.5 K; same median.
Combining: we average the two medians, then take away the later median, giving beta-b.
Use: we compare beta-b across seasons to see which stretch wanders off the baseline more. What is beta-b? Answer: 5.3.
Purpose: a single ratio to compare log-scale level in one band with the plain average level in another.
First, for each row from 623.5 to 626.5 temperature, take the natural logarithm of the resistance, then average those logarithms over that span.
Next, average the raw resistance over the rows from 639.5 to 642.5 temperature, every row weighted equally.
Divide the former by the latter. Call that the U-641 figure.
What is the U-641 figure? 0.0353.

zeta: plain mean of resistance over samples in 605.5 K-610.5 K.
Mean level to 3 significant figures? 112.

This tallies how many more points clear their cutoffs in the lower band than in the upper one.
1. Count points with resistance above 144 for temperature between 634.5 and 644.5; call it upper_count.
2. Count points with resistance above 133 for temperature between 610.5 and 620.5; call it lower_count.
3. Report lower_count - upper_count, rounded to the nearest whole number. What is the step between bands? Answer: -6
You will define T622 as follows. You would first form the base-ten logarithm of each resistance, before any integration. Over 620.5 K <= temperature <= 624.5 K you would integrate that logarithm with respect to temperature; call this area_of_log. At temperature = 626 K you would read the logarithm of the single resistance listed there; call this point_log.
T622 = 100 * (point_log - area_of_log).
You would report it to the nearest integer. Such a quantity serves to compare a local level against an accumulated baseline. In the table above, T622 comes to -641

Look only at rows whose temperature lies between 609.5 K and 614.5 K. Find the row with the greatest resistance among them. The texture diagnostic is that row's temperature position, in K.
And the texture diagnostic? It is 613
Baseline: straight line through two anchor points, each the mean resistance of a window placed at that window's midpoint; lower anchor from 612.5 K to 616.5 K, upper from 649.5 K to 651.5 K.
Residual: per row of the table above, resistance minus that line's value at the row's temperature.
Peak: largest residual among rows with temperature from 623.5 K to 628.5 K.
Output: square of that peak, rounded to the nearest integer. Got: 752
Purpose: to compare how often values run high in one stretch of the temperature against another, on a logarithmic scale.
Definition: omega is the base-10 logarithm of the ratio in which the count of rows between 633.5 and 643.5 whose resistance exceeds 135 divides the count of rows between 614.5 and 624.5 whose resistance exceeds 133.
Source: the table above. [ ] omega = -0.35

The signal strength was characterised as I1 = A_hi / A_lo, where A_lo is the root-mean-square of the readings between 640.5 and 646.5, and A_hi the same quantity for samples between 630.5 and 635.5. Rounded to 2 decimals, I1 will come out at 1.02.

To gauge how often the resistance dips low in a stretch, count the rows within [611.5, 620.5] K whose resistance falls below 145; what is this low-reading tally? 9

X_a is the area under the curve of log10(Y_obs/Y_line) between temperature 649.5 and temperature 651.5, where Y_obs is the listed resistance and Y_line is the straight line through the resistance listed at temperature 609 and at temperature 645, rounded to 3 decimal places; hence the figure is -0.050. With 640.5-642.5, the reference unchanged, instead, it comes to -0.013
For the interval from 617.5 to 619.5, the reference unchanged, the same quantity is -0.013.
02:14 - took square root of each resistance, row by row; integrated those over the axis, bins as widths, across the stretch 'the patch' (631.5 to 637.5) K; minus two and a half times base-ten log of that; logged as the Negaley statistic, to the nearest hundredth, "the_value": -4.66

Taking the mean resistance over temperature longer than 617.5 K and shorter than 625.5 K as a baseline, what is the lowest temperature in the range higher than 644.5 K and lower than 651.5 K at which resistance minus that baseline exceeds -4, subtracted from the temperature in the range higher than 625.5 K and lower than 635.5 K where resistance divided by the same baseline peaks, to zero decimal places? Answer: -16 K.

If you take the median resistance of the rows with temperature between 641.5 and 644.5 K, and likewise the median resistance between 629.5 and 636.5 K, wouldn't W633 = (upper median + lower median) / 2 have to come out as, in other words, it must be 147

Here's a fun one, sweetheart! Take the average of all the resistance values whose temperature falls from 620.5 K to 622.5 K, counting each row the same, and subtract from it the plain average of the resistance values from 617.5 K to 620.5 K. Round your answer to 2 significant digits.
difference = 19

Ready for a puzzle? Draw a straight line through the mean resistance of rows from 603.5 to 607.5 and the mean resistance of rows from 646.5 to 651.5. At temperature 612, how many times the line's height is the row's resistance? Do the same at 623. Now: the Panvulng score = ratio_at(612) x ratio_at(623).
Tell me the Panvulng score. 1.03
